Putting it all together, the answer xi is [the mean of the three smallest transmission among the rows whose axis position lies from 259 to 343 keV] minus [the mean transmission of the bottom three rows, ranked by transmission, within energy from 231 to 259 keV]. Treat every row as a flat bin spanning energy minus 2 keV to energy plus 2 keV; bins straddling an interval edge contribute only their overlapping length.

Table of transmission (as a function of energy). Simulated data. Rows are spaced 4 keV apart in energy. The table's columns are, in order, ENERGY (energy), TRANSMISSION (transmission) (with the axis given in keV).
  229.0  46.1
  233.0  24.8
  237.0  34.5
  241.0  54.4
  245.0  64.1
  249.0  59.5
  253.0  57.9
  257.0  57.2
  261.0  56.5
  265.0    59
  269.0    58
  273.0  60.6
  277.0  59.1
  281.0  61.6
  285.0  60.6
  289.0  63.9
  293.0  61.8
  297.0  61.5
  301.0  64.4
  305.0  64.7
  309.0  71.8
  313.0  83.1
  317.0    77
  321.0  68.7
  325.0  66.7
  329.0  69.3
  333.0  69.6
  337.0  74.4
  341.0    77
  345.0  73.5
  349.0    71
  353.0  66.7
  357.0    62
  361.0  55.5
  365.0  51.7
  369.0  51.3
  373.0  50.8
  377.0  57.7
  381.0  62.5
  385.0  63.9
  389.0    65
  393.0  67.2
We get 19.9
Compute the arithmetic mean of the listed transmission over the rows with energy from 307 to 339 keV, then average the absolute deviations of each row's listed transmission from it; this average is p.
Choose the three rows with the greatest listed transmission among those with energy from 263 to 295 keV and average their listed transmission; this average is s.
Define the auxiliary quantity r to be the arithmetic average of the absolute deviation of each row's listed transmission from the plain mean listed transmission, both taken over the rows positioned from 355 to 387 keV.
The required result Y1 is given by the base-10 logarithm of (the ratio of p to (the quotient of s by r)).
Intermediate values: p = 4.2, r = 4.6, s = 62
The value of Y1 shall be -0.51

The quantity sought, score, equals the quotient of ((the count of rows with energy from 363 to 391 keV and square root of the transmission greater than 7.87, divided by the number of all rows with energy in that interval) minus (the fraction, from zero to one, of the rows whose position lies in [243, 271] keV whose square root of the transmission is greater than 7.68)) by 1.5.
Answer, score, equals 0.00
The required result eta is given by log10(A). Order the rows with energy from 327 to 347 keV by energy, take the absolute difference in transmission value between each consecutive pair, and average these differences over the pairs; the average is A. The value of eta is 0.45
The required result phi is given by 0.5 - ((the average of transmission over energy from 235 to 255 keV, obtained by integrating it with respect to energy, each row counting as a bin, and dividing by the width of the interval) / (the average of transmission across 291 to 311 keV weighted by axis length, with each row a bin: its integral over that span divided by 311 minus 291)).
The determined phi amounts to -0.33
